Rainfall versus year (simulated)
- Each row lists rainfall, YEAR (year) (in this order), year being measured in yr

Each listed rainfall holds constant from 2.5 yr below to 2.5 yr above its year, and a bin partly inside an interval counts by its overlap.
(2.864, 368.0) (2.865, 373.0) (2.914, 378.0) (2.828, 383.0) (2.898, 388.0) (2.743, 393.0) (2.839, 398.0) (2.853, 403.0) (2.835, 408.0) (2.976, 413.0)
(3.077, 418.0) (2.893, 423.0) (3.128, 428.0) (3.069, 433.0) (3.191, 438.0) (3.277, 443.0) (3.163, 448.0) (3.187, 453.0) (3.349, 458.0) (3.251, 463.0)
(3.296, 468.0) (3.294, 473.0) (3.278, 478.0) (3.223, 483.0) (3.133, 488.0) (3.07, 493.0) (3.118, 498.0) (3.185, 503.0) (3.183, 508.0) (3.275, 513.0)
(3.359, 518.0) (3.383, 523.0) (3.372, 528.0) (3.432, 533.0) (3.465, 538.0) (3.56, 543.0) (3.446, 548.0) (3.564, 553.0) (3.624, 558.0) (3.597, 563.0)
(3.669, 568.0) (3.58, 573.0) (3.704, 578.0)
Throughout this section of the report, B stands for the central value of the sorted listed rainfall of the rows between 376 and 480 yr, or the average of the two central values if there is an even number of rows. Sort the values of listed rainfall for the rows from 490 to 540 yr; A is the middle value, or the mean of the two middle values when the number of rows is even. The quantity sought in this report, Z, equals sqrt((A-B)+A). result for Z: 1.89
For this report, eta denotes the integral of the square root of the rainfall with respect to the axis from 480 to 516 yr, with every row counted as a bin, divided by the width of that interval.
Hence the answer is 1.78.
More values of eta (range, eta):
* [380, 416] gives 1.69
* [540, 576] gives 1.89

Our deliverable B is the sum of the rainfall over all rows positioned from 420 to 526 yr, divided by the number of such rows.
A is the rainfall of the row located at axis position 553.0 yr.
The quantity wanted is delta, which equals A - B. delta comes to 0.36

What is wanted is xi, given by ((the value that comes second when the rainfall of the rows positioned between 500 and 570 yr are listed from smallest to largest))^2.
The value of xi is 10.1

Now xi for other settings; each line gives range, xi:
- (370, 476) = 8.0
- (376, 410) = 8.0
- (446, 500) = 9.7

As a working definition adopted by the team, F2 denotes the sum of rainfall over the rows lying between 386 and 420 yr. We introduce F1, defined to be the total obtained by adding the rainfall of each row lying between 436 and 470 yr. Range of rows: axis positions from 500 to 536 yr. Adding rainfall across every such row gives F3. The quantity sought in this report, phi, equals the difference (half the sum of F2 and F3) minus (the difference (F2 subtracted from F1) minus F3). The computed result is 42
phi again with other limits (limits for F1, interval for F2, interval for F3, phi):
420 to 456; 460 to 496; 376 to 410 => 42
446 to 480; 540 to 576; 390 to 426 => 45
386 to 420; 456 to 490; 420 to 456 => 47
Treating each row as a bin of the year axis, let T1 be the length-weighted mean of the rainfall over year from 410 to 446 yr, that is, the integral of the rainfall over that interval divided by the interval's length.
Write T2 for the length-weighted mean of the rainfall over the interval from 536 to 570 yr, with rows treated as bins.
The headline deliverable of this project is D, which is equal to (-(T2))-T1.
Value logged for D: -6.65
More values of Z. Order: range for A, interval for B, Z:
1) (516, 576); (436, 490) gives 1.94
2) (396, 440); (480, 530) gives 1.66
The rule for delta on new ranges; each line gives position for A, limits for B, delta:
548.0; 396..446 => 0.43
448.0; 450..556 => -0.14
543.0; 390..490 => 0.46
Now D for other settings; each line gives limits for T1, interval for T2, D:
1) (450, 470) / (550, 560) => -6.85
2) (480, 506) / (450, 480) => -6.42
